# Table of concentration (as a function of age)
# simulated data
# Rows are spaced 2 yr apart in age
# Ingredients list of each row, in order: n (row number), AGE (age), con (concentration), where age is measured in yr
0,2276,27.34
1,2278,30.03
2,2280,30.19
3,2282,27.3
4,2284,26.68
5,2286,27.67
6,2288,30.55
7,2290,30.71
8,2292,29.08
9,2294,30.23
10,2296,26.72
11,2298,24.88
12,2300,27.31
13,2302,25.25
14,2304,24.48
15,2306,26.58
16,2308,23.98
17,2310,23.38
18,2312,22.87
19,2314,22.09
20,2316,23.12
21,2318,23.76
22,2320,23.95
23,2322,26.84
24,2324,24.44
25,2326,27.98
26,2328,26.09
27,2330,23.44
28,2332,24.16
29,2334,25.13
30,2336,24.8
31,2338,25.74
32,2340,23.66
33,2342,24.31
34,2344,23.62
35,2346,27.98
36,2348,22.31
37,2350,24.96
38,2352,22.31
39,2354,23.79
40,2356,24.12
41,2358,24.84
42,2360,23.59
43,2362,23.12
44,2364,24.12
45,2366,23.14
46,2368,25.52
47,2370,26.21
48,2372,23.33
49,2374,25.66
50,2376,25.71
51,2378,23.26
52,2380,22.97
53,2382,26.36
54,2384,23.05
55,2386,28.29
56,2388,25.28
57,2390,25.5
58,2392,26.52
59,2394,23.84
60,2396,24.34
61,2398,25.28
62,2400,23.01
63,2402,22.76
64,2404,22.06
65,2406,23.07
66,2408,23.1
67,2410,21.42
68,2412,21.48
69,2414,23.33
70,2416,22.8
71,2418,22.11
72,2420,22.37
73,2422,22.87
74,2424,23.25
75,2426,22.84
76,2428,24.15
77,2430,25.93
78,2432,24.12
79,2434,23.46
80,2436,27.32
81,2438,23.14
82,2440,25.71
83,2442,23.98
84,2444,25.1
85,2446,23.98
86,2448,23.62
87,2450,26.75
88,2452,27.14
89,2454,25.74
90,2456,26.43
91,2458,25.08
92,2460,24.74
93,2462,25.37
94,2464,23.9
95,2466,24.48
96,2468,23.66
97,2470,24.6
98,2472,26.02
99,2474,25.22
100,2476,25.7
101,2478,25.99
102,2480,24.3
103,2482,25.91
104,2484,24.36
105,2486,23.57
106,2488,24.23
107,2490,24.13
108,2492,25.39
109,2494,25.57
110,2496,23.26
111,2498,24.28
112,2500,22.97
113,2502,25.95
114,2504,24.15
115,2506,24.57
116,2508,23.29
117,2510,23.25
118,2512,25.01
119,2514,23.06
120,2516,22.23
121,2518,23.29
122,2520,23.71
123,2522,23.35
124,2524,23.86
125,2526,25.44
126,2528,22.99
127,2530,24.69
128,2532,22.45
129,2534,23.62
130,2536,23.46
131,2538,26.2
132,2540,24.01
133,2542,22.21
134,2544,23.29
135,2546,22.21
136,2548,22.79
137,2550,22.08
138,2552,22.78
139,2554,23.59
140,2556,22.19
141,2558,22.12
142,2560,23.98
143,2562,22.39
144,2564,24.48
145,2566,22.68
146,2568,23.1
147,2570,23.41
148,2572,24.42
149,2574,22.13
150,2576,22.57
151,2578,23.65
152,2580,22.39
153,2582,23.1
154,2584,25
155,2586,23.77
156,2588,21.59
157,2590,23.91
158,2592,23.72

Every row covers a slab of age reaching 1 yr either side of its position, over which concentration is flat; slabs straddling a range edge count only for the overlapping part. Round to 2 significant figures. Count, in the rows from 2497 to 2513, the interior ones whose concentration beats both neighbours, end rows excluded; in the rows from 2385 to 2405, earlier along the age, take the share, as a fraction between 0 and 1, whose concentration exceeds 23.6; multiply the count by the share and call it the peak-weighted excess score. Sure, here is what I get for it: 1.4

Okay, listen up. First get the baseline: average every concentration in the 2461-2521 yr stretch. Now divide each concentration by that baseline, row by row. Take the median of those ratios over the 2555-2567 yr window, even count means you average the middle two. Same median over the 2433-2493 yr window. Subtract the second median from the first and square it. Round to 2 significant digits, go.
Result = 0.0095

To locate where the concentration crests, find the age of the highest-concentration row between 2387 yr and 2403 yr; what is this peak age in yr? 2392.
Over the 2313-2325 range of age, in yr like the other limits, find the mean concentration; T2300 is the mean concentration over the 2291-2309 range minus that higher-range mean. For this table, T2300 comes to 2.5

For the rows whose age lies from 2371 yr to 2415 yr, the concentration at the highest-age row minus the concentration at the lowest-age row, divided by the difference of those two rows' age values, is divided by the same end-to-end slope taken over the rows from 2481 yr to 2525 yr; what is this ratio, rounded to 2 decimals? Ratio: 0.00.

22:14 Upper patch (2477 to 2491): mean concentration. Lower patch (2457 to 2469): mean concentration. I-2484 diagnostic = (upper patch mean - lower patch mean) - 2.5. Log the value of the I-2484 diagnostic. -2.4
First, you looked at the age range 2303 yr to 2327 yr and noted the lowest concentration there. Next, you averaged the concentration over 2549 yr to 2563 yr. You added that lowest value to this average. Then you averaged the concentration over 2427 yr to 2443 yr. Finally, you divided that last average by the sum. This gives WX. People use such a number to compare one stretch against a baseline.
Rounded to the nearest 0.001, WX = 0.552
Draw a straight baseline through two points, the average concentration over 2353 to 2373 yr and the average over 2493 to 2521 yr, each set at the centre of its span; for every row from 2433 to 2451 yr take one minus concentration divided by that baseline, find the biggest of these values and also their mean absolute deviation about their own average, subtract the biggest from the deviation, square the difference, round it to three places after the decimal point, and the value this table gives 0.000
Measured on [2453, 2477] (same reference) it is 0.000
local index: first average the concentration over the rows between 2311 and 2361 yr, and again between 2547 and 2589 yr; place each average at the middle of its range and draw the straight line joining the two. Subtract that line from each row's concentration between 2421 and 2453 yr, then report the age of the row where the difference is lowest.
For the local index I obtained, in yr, 2426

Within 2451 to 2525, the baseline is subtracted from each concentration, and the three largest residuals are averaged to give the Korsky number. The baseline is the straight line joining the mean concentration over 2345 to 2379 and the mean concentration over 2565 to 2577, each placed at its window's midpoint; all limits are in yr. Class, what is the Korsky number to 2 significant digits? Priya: 2.8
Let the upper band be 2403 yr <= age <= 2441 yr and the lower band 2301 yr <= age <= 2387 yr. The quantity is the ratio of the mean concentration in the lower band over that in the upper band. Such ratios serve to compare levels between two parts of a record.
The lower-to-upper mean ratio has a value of 1.05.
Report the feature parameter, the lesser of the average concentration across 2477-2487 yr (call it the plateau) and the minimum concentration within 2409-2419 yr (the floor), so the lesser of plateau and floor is 21.4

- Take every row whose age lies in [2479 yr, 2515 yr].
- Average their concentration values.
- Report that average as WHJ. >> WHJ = 24.3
